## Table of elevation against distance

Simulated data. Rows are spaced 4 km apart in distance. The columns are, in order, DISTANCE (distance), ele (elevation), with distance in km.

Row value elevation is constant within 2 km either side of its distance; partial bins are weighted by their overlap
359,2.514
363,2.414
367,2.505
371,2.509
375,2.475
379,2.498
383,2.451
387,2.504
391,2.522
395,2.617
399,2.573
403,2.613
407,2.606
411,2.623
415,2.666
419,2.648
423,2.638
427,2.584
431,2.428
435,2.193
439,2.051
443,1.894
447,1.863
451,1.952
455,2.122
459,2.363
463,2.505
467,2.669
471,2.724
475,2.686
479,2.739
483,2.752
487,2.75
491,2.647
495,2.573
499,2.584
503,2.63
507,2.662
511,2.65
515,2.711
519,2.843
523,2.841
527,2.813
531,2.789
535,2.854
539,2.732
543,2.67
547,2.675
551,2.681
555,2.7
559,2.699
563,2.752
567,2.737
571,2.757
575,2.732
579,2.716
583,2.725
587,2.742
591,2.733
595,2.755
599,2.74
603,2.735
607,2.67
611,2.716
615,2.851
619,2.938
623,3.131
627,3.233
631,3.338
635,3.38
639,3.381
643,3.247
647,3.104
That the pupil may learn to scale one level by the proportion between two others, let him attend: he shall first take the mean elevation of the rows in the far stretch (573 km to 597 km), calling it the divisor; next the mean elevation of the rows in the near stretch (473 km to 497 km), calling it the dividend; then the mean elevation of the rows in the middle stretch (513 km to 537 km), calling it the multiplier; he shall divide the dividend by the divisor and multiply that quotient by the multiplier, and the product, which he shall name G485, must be 2.76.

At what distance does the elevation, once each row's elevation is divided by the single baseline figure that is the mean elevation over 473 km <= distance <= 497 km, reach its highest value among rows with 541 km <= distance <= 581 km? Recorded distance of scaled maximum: 571 km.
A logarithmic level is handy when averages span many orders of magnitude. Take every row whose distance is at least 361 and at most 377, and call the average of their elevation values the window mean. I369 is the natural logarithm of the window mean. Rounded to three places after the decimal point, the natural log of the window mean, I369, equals 0.907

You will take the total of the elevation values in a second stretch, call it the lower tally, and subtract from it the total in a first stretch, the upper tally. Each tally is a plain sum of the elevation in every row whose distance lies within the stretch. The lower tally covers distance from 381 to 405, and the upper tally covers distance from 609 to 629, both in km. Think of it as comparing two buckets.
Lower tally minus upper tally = 0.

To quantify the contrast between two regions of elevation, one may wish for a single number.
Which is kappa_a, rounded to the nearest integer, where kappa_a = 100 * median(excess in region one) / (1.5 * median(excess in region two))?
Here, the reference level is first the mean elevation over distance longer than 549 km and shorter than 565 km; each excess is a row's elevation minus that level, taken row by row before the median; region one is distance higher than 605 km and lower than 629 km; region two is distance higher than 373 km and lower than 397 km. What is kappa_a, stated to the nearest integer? -60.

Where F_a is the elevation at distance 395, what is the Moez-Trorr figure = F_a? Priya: 2.617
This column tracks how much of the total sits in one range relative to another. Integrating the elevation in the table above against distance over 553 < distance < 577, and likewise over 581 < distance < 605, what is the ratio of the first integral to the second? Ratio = 1.00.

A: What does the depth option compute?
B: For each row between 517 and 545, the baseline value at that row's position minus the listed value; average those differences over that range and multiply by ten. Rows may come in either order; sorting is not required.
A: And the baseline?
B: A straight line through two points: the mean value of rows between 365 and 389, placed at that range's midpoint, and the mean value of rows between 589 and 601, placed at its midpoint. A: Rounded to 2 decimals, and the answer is -1.23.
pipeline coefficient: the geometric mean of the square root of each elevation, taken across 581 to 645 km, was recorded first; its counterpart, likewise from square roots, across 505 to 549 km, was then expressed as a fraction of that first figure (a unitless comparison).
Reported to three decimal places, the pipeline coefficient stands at 0.966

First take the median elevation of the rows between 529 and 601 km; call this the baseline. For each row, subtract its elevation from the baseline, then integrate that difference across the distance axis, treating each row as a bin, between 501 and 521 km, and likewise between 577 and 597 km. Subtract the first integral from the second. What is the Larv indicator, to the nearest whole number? -1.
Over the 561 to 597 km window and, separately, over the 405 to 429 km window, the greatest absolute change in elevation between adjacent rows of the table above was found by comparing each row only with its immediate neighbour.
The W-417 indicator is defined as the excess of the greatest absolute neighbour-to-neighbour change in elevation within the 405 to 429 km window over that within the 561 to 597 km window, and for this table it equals 0.03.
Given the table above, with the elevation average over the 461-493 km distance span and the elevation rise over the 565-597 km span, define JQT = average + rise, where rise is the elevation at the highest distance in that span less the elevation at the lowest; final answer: 2.7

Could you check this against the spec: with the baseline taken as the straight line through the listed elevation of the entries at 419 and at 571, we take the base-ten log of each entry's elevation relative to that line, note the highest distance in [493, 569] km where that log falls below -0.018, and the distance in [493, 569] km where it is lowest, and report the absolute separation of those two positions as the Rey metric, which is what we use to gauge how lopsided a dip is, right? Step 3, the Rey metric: 4 km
